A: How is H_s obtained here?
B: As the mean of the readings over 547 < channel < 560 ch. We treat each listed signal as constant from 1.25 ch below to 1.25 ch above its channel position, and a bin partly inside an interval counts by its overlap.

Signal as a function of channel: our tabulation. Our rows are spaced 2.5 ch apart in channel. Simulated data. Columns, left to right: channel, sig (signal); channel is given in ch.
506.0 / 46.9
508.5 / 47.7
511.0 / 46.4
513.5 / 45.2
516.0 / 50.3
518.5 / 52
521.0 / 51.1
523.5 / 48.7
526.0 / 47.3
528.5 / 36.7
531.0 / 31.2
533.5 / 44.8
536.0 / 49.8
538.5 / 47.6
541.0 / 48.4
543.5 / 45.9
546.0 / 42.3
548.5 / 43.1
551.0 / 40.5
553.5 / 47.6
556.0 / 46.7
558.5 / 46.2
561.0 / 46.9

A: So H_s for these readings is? 44.8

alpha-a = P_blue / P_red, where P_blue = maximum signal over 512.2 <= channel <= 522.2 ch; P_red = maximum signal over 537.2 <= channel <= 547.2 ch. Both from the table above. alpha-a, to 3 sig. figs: 1.07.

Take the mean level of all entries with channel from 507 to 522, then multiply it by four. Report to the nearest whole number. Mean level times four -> 195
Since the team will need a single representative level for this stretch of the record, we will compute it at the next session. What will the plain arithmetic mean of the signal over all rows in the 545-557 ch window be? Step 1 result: 44.0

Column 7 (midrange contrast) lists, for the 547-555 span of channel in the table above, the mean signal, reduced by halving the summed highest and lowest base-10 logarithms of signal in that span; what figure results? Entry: 42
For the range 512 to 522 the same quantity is 48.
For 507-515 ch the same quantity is 45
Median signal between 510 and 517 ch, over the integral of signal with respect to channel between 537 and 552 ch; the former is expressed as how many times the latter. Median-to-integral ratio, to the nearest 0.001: 0.069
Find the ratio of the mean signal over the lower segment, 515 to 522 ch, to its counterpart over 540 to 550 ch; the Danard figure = 1.14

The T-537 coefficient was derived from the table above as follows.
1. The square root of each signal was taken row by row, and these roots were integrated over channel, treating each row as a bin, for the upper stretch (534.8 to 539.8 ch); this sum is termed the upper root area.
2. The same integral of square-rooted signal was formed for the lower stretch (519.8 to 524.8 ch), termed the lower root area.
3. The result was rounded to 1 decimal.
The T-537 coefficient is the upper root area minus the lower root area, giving -0.4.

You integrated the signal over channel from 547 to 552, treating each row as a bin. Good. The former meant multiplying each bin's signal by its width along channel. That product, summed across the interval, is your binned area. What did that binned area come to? 209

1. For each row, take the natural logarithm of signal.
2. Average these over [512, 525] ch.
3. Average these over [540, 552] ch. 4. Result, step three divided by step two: 0.97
